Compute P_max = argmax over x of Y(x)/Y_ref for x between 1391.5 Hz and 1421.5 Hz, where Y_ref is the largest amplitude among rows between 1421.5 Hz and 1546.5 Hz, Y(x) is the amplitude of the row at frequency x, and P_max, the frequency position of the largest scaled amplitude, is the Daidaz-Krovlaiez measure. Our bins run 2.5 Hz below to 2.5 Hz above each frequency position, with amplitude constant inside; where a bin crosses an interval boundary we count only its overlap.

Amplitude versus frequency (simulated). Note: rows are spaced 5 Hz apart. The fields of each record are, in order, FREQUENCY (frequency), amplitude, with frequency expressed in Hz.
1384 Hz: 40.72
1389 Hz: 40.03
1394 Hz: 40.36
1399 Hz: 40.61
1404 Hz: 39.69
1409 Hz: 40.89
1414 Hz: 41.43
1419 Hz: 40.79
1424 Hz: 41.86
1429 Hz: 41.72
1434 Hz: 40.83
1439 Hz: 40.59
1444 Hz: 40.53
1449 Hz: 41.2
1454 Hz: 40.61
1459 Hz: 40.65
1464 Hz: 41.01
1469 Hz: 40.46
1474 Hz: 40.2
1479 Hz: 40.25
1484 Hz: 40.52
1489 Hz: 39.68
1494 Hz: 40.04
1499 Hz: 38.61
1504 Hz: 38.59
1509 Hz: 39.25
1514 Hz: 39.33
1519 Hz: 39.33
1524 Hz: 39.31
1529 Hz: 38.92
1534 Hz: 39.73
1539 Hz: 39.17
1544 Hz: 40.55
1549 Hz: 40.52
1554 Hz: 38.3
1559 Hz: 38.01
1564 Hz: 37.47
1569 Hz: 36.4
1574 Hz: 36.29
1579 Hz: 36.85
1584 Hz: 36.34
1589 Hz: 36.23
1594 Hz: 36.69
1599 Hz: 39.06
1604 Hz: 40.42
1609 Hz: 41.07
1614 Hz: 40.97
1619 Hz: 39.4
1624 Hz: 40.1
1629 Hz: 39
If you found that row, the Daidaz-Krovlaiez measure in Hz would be 1414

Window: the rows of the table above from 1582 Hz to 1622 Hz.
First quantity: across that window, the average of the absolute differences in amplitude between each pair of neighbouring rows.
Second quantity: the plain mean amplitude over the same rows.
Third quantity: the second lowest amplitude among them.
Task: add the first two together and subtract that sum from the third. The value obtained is -3.4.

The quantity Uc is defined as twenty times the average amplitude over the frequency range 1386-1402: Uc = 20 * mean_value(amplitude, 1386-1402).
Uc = 807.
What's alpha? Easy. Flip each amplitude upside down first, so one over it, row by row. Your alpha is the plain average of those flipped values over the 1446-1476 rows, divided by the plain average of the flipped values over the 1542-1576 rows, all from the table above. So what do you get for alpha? 0.94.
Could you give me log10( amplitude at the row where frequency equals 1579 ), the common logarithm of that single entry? 1.57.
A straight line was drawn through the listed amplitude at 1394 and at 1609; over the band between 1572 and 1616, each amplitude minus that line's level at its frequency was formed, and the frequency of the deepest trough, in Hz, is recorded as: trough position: 1589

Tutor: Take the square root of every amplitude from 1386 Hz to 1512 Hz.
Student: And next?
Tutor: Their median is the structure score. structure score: 6.37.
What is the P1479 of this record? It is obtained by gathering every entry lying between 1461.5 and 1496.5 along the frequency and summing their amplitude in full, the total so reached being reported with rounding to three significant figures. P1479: 282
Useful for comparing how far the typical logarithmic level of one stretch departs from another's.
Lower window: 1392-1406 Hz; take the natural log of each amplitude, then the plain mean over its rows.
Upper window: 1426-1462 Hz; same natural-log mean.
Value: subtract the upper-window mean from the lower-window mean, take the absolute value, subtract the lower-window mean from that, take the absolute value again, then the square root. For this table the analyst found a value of 1.918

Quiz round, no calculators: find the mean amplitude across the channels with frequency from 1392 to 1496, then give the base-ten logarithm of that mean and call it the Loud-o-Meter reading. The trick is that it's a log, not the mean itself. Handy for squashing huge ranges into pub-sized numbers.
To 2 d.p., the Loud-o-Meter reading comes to 1.61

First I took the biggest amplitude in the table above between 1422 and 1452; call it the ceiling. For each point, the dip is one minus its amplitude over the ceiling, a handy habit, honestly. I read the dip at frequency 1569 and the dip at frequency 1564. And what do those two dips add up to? 0.24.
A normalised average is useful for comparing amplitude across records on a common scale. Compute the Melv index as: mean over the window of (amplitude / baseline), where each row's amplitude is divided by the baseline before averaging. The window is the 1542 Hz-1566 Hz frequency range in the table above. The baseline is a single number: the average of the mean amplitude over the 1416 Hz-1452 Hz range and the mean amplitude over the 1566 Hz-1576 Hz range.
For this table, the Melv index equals 1.01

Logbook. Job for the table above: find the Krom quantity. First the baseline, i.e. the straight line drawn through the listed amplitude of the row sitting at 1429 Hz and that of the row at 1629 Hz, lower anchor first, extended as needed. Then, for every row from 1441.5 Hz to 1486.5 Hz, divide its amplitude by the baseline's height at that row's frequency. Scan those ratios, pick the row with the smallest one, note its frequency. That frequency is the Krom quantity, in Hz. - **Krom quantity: 1444 Hz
